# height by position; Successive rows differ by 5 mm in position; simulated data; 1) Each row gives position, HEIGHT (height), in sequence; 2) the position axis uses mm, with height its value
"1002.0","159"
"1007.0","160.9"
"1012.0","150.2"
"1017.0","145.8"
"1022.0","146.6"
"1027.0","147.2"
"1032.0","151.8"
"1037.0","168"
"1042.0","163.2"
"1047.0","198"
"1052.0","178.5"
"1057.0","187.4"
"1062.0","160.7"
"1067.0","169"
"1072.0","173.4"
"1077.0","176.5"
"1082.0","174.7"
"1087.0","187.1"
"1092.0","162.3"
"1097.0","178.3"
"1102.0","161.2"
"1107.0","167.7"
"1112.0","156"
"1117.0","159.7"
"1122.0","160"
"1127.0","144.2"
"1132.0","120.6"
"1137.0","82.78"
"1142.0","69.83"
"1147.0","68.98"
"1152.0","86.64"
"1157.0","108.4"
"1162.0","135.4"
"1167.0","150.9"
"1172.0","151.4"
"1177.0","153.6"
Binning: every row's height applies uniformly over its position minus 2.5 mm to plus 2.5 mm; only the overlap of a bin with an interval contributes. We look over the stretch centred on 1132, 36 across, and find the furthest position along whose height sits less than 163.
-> 1147.0 mm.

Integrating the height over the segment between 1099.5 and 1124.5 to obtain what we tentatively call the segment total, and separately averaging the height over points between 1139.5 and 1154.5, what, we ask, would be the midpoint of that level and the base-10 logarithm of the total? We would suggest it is 39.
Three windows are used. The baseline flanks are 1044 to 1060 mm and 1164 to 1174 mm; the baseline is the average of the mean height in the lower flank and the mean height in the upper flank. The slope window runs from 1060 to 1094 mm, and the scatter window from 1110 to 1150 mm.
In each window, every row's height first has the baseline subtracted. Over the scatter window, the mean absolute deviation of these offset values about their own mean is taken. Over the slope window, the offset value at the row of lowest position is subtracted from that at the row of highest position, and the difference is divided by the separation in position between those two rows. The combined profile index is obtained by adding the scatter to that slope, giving 35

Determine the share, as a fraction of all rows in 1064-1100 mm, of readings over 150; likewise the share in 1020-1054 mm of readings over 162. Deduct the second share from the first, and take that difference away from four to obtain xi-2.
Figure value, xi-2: 3.6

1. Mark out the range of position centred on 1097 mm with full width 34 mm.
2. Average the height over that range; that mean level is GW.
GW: 170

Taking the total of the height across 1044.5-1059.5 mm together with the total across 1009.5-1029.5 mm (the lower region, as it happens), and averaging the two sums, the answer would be 577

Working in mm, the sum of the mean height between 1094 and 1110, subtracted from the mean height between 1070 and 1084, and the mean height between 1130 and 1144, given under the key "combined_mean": 97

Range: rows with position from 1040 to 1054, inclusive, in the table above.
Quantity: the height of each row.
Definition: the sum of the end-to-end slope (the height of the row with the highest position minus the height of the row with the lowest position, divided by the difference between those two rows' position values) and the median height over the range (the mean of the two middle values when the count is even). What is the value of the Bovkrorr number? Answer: 180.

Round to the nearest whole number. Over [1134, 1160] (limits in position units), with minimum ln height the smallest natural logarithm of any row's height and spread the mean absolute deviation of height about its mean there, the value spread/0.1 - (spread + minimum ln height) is 98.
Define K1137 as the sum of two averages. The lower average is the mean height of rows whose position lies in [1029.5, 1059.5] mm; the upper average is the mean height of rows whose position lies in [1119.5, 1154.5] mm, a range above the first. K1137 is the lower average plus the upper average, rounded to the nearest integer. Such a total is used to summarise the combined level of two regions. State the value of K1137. 279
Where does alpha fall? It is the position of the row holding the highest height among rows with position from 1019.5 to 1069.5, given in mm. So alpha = 1047.0 mm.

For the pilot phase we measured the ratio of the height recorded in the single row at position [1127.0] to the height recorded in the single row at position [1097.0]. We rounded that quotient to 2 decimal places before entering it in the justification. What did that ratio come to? 0.81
